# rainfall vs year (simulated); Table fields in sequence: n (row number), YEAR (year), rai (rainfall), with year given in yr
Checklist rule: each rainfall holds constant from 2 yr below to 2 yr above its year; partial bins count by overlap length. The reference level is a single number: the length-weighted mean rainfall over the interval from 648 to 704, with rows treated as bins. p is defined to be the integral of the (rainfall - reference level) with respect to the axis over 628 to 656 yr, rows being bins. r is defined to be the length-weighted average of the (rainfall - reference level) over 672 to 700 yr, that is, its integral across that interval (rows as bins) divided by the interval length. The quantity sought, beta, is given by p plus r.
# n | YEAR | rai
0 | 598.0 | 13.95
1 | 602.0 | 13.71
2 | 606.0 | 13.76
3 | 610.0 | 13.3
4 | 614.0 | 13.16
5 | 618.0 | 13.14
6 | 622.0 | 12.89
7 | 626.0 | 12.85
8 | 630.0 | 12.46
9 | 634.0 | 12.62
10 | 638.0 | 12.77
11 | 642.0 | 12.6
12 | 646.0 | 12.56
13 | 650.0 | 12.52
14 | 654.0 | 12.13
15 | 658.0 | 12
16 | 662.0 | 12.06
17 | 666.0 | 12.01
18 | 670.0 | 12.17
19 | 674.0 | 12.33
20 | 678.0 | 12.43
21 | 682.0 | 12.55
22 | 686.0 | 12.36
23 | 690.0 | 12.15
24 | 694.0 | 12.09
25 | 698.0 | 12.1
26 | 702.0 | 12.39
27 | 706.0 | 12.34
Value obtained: 8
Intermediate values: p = 8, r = 0.05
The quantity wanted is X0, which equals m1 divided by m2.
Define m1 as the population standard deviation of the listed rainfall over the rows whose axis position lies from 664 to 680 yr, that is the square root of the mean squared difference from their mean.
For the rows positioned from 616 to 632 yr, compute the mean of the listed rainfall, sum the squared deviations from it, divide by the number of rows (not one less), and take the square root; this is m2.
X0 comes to 0.66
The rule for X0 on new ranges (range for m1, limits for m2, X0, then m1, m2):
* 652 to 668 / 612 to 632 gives 0.20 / 0.05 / 0.25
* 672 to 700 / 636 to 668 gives 0.56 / 0.16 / 0.29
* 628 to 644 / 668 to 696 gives 0.71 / 0.11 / 0.15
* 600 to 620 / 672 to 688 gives 3.17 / 0.27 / 0.08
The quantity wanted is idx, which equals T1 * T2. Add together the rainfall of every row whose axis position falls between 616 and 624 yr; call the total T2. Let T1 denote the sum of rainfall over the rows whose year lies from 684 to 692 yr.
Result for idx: 638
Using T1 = 25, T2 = 26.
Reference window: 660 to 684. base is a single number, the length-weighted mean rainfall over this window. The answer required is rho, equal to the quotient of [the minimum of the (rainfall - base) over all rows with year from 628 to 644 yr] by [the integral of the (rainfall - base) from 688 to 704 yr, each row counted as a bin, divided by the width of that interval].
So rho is -3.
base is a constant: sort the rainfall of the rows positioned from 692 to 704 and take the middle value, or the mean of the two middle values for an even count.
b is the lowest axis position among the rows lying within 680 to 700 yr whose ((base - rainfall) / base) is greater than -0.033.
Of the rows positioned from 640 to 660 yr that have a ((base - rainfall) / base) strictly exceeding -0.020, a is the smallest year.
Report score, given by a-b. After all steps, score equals -32 yr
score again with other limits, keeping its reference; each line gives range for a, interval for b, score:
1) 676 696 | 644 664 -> 36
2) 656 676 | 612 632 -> 28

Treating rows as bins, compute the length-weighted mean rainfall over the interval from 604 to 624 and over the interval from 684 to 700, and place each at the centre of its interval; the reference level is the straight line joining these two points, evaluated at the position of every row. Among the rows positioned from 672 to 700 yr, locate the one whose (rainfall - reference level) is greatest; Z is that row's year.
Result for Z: 682.0 yr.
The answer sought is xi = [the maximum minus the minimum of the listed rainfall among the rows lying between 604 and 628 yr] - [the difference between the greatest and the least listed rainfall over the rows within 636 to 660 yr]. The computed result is 0.14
